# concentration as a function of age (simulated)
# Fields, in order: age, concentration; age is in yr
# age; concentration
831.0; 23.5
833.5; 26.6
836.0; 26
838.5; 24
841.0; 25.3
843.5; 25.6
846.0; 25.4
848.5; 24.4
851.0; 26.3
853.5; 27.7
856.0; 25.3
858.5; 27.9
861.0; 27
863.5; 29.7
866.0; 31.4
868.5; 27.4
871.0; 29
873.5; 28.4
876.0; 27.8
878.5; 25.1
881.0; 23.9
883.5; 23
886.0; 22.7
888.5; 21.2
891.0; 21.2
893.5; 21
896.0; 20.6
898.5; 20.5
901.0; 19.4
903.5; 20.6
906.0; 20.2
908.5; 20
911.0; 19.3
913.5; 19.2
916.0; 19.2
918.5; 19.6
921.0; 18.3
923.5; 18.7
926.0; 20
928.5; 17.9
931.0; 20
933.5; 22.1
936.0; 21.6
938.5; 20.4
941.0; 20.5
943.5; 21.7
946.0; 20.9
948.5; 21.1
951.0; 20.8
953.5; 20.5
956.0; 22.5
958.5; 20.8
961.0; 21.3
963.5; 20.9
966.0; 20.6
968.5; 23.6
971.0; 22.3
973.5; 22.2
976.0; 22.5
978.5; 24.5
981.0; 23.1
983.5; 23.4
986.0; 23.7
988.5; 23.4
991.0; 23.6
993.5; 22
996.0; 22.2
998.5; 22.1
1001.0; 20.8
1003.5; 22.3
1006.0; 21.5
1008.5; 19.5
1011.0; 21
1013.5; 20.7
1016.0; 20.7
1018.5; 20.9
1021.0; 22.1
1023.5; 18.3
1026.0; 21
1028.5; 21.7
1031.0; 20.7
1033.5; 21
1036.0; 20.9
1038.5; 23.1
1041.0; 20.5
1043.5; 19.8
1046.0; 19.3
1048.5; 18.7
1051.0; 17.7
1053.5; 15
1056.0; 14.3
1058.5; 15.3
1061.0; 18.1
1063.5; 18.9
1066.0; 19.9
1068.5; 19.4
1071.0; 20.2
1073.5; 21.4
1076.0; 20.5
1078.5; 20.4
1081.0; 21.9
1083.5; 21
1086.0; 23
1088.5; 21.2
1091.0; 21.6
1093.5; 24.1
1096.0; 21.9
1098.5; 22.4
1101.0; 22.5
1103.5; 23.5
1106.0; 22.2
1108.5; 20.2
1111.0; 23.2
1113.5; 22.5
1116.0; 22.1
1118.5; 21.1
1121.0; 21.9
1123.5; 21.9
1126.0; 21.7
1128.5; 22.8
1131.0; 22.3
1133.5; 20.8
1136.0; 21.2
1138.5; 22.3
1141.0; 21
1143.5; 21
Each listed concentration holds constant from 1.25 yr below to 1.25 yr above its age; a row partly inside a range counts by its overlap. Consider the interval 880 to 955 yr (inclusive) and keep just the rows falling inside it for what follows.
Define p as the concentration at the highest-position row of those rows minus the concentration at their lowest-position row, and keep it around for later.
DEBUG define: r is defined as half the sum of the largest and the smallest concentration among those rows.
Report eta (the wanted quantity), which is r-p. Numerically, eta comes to 24.3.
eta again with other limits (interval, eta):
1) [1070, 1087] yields 18.8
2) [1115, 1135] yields 23.1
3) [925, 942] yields 19.5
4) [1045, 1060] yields 20.8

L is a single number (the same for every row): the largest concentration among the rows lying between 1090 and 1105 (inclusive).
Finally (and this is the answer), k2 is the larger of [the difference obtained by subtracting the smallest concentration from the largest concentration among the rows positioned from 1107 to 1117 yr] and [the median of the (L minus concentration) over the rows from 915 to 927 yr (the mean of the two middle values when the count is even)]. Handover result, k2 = 4.9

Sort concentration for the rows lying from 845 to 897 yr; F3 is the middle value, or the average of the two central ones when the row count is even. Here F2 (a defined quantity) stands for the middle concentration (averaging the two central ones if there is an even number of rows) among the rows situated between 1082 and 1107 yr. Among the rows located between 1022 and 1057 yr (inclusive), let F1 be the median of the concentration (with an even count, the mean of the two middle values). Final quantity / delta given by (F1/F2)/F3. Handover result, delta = 0.036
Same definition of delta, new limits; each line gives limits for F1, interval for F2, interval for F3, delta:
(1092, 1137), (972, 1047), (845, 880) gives 0.037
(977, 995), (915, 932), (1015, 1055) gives 0.059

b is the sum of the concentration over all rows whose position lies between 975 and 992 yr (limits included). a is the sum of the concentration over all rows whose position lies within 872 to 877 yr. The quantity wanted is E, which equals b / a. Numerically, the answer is 2.9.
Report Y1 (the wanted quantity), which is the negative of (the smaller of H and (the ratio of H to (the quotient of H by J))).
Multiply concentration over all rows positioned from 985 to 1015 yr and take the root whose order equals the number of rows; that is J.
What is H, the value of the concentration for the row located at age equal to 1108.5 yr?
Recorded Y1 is -20.2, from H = 20.2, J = 21.9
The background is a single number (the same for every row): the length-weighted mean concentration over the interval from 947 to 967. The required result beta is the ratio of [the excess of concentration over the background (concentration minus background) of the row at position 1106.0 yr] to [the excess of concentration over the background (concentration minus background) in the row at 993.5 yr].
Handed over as 1.2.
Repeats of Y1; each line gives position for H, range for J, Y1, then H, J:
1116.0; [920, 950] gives -20.2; 22.1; 20.2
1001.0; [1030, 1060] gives -18.7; 20.8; 18.7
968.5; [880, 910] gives -21.2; 23.6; 21.2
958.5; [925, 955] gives -20.6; 20.8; 20.6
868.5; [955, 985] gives -22.3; 27.4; 22.3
